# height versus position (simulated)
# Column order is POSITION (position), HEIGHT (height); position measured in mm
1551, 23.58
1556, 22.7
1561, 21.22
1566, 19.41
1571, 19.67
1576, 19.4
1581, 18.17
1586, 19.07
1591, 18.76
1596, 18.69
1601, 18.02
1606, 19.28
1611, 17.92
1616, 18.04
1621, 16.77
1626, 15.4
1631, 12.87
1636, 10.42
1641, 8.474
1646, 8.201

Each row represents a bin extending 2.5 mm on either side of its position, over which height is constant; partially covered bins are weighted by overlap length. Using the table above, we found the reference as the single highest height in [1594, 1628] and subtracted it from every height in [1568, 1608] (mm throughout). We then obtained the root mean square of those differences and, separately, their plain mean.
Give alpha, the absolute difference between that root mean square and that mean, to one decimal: 1.1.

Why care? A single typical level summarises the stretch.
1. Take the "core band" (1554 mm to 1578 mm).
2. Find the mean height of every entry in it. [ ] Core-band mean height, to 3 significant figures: 20.5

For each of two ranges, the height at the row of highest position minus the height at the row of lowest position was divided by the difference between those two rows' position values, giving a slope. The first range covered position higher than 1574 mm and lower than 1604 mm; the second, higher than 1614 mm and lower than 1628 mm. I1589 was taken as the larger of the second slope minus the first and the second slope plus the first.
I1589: -0.21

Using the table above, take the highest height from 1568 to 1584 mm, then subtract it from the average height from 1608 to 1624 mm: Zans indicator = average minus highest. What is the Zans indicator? -2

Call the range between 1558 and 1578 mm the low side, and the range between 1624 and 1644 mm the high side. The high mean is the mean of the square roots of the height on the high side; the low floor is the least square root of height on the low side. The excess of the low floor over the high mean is 1.0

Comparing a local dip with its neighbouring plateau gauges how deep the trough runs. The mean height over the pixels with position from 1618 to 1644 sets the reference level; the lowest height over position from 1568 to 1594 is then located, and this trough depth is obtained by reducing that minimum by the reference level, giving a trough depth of 5.4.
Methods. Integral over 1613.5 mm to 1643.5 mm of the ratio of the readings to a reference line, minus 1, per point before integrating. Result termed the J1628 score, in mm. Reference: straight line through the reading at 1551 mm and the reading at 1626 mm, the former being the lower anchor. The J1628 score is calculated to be -3.2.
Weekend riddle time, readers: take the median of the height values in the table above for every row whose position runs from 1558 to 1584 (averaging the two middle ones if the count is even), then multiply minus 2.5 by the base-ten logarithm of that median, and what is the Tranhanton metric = -3.22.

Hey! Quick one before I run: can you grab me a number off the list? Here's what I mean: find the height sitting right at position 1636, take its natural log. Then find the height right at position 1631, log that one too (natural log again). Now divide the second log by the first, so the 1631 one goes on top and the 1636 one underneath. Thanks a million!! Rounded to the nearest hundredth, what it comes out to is 1.09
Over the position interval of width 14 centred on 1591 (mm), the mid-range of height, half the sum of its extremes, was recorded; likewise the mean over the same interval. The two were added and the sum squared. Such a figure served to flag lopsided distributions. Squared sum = 1423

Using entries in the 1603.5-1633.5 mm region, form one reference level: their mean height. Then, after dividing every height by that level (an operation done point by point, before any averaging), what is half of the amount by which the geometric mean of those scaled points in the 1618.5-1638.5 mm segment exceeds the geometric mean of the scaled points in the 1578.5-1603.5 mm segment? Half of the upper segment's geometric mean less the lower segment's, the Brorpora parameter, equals -0.15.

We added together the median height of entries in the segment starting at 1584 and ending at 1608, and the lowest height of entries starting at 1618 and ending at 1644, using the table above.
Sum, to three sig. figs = 27.2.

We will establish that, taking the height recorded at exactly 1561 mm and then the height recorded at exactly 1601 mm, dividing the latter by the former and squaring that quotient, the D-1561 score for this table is 0.7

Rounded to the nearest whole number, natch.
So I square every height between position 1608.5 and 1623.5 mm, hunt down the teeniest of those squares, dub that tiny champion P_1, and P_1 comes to 281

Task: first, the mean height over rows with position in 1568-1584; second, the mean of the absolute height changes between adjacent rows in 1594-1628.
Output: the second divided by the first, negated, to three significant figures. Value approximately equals -0.0528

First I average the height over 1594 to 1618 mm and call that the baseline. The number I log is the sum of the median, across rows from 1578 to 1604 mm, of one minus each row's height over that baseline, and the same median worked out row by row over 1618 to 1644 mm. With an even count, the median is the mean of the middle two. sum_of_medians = 0.28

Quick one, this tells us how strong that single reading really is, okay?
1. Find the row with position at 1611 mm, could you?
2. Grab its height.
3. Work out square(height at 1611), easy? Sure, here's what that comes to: 321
